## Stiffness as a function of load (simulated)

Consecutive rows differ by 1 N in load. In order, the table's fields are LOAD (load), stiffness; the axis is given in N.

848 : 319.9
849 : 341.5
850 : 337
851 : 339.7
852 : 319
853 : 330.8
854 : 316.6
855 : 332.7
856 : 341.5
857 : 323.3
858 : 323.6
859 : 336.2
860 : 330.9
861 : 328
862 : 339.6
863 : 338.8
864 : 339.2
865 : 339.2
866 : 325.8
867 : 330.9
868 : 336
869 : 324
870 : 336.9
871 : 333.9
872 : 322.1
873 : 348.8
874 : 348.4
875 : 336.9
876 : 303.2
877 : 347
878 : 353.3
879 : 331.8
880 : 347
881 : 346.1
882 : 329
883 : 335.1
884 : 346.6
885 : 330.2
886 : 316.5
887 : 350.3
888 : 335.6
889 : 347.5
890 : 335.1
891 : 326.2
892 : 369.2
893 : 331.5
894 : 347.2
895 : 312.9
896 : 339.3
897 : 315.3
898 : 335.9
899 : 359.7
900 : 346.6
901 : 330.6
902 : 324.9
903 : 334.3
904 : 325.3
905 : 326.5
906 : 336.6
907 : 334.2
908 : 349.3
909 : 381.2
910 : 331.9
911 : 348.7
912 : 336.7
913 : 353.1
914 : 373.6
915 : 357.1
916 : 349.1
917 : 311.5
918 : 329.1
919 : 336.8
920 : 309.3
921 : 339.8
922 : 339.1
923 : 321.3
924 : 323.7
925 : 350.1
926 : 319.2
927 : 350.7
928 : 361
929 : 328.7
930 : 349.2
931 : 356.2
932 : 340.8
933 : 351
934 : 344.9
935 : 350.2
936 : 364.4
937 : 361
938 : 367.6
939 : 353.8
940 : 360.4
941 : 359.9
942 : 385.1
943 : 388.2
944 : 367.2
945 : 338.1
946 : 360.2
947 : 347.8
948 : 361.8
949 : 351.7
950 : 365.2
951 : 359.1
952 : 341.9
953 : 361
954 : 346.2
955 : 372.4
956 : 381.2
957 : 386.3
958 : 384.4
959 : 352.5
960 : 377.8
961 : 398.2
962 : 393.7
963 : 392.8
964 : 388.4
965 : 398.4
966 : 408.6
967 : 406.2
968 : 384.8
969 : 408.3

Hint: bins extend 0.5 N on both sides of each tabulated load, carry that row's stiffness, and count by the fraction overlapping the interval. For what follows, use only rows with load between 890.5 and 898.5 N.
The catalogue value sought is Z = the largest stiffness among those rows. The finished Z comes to 369.2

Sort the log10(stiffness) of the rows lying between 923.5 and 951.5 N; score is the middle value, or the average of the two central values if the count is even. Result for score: 2.55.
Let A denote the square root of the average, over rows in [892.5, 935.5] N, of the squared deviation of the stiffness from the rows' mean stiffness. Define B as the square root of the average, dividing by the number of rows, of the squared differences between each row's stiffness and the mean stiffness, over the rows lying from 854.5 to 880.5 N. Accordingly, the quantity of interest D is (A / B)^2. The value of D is 2.2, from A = 15.7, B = 10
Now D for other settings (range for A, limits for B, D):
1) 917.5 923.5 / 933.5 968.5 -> 0.3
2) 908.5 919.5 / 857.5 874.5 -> 6.1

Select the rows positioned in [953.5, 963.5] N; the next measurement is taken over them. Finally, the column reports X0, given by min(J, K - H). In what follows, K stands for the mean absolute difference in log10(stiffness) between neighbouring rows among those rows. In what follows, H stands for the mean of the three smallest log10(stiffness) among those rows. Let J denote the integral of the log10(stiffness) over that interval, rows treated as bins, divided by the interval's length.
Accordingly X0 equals -2.54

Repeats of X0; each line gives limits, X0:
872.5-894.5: -2.48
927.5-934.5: -2.51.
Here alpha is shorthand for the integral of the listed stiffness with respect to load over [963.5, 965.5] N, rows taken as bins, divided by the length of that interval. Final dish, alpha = 393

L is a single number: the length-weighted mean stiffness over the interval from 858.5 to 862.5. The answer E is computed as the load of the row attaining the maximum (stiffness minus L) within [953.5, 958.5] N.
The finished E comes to 957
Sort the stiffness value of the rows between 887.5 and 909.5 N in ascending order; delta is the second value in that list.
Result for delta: 315.3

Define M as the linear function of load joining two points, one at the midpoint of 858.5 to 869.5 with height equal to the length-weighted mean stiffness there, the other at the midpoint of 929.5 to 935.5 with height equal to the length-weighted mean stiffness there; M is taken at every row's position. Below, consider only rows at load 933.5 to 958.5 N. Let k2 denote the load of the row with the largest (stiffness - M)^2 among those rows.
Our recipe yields 943 N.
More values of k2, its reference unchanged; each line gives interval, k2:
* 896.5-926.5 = 909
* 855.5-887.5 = 876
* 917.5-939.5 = 920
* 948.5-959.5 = 957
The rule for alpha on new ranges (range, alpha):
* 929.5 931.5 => 353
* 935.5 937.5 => 363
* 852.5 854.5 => 324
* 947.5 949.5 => 357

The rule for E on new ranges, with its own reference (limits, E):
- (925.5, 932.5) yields 928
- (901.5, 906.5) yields 906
